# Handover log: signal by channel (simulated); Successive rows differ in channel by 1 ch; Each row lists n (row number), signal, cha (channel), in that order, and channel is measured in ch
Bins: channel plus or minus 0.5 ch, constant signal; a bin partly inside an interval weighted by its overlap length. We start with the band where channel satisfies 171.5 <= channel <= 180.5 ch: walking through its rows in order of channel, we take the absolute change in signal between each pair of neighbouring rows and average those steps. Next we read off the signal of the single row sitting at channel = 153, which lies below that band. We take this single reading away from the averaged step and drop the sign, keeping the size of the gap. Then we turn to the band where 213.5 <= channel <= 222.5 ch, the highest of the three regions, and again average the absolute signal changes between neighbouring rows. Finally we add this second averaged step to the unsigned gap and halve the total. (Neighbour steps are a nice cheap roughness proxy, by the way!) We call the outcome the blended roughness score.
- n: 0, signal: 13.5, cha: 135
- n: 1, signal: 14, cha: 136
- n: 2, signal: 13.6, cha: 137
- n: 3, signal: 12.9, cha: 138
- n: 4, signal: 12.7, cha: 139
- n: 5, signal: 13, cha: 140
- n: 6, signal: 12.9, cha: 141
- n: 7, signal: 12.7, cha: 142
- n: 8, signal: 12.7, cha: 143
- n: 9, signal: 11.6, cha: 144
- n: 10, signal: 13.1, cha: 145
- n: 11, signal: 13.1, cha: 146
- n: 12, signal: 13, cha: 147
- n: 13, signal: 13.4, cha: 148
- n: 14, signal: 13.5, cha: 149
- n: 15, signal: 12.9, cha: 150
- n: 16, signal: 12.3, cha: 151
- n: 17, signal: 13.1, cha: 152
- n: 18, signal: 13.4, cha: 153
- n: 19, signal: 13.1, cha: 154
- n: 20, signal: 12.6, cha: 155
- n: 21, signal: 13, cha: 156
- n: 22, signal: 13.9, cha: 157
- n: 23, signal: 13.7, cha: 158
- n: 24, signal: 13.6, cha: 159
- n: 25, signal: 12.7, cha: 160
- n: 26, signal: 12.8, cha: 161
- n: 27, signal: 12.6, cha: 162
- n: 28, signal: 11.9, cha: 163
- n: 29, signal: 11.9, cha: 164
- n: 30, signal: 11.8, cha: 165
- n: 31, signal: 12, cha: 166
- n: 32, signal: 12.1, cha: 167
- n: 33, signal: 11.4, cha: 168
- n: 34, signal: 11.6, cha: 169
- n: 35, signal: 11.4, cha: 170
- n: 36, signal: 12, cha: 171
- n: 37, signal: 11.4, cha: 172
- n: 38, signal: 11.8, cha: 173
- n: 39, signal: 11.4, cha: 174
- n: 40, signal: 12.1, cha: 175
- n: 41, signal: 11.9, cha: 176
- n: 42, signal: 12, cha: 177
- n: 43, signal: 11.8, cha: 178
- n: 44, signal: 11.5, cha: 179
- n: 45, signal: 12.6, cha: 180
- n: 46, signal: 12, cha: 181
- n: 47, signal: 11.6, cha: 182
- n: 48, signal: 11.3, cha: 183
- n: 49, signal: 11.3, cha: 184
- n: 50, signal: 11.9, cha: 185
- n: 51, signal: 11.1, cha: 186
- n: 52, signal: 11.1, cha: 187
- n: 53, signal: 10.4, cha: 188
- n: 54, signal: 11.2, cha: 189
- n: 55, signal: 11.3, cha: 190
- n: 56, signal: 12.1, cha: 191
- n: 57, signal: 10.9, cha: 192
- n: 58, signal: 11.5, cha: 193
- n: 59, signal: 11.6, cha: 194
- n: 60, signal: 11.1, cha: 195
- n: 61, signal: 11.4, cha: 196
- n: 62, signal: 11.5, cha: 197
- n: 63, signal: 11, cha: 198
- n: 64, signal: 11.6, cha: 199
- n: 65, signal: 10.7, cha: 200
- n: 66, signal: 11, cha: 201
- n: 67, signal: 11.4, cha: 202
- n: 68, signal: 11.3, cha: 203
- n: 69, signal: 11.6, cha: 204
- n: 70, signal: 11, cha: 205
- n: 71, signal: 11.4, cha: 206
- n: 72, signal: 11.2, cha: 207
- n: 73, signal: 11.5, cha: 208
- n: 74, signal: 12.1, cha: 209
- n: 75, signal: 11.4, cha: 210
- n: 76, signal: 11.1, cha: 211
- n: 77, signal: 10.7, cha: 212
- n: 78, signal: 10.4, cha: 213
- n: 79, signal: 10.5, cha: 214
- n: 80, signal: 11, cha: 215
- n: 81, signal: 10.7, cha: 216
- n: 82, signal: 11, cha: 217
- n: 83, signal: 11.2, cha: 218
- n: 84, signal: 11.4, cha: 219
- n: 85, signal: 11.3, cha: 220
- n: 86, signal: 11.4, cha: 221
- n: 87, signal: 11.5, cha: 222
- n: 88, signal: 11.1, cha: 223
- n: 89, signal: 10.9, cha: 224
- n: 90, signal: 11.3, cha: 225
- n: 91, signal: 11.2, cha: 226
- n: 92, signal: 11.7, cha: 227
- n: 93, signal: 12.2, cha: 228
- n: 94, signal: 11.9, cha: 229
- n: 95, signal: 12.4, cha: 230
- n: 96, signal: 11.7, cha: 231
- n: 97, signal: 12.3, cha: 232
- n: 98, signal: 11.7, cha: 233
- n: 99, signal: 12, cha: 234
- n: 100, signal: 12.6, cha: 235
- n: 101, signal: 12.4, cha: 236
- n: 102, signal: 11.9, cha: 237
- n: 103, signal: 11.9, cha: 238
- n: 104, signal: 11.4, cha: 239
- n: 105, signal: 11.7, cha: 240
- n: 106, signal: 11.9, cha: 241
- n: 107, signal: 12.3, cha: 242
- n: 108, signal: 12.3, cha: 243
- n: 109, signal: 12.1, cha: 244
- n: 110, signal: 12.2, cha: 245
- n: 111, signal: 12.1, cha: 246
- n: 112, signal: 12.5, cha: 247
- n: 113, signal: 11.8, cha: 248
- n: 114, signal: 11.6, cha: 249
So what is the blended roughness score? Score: 6.6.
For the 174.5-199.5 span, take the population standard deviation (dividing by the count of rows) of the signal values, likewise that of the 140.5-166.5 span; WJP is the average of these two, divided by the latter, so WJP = 0.89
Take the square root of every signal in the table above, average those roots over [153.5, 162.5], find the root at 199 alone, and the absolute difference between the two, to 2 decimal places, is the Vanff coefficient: 0.21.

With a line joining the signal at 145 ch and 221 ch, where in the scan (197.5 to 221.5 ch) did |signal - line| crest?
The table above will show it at 213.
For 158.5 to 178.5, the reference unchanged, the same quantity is 168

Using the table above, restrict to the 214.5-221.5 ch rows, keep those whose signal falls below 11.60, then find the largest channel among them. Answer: 221 ch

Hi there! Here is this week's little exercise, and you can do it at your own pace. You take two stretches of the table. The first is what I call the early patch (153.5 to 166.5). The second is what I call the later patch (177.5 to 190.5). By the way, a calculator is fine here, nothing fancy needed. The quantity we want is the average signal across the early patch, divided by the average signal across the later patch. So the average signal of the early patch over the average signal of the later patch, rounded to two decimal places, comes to 1.11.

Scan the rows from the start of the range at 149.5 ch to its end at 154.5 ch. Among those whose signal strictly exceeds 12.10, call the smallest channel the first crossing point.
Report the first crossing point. 150 ch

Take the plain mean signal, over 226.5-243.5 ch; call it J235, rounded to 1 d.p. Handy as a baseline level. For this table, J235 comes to 12.0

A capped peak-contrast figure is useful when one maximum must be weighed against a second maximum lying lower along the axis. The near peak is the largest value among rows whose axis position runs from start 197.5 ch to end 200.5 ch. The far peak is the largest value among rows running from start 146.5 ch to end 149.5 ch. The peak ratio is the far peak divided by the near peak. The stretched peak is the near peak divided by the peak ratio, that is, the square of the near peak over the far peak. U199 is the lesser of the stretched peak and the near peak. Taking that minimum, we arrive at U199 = 10.0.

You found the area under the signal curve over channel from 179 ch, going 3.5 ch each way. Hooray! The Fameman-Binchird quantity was 83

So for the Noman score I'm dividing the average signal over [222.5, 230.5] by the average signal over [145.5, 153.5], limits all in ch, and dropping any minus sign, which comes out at 0.89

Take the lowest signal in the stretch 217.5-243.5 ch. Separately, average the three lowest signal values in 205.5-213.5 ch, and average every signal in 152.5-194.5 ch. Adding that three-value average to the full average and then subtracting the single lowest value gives 11.8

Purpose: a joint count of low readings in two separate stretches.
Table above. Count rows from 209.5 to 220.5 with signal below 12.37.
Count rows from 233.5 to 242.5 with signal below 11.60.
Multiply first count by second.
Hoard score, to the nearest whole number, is 11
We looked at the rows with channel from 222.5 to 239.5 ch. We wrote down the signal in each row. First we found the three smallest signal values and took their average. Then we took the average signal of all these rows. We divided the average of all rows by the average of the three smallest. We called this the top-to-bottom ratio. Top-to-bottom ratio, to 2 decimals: 1.07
